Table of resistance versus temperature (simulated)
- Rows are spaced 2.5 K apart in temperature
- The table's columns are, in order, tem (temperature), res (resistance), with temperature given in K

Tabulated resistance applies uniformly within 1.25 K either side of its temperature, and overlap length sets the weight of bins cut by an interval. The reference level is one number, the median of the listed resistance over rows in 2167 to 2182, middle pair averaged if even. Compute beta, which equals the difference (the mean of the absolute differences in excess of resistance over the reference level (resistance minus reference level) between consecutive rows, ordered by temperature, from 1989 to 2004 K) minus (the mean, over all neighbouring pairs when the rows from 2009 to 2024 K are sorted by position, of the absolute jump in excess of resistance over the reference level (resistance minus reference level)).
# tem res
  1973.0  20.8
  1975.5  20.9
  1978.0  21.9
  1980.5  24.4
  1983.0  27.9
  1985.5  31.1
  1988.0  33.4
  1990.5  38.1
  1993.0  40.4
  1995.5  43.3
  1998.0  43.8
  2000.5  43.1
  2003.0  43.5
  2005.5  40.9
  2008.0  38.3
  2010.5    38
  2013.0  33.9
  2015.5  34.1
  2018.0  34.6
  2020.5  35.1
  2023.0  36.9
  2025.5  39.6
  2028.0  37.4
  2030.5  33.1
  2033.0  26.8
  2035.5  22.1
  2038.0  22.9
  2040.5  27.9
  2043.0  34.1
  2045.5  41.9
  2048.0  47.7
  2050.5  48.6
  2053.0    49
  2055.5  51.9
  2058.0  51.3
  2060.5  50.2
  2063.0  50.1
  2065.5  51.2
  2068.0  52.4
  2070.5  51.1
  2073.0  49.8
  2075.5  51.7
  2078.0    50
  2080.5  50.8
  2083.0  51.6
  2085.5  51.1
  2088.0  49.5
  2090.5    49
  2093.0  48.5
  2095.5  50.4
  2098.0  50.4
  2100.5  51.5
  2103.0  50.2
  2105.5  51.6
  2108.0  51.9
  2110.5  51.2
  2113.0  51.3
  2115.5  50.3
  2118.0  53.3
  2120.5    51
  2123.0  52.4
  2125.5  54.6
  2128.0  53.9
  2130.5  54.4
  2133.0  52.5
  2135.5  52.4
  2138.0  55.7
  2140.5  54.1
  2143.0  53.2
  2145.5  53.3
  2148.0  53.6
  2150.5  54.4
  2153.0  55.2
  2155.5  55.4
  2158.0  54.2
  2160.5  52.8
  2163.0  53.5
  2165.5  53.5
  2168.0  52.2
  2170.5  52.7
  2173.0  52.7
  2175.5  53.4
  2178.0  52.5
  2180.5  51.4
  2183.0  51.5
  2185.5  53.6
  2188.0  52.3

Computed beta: -0.1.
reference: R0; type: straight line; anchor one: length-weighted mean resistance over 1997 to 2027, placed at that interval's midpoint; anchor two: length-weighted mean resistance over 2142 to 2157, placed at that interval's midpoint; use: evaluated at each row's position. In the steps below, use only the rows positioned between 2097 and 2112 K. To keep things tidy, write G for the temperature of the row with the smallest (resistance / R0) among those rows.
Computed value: 2103.0 K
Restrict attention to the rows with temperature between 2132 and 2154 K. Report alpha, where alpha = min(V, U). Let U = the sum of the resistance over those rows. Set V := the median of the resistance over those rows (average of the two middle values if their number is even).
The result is 53.6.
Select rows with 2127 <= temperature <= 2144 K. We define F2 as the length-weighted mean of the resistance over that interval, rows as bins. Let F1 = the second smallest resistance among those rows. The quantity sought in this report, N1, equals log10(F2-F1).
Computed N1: 0.10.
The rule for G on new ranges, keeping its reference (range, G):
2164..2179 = 2178.0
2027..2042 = 2035.5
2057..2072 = 2063.0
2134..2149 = 2145.5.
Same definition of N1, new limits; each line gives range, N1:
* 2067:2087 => 0.01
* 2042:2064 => 0.73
